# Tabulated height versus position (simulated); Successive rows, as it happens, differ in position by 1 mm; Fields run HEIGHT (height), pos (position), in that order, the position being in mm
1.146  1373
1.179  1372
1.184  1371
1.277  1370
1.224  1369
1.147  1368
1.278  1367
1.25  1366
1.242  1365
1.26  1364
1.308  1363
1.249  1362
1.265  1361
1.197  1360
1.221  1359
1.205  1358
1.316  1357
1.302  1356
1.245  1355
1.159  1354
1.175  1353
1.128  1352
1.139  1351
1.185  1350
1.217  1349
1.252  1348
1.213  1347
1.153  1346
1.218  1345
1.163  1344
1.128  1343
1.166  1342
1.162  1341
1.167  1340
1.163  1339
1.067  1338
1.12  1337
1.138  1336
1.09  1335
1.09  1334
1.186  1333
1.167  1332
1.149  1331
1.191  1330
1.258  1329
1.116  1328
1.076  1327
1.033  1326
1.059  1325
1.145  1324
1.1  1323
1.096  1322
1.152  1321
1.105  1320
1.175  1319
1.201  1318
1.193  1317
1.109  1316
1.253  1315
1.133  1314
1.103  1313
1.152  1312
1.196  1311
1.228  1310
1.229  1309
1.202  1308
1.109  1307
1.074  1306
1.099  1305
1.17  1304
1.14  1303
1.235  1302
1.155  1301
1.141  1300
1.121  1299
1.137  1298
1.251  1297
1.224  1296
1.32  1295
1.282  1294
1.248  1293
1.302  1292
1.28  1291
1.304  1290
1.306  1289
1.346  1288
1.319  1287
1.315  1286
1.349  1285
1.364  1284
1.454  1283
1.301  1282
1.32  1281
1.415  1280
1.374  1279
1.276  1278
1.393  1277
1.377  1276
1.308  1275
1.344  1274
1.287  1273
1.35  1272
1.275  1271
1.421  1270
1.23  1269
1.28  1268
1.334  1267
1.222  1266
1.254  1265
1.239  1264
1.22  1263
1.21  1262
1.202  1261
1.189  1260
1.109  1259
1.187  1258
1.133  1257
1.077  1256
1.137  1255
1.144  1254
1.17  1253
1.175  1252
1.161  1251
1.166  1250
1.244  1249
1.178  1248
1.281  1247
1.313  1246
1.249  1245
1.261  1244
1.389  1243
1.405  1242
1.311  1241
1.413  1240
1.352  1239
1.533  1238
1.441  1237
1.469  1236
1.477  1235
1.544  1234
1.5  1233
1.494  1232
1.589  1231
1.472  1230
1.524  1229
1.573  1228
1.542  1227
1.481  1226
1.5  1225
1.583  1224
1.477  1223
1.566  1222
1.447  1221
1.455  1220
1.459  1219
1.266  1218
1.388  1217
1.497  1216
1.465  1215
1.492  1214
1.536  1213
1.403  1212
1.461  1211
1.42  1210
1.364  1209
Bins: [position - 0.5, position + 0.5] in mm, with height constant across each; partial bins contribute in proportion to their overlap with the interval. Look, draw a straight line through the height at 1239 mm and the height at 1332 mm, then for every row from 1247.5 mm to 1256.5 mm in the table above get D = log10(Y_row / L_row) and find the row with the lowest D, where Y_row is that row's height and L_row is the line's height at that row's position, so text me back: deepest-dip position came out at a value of 1256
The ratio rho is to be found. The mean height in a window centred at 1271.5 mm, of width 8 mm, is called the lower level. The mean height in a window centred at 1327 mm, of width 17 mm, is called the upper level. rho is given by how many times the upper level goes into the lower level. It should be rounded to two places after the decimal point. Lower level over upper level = 1.16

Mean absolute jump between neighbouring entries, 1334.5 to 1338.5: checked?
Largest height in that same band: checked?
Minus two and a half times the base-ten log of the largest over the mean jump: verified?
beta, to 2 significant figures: -3.6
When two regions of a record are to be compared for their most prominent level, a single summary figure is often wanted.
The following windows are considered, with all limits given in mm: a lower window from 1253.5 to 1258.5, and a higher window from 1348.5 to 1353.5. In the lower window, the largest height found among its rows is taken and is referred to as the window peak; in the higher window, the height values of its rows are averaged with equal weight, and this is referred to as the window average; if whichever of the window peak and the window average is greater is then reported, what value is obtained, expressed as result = 1.19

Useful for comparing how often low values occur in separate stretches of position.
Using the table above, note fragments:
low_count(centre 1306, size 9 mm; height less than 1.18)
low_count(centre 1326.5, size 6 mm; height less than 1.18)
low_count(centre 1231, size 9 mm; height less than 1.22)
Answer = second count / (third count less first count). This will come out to -1.0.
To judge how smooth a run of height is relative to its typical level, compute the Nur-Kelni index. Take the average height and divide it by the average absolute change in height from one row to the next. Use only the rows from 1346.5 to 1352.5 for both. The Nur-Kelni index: 36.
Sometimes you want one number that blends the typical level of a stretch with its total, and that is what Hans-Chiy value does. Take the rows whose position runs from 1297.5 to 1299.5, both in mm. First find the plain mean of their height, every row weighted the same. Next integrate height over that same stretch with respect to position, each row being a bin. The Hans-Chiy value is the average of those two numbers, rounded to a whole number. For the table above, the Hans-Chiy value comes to 2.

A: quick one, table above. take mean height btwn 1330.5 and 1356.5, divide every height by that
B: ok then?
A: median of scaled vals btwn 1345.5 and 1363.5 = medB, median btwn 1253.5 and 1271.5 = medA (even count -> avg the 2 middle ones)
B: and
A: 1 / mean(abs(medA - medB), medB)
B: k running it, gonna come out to 1.92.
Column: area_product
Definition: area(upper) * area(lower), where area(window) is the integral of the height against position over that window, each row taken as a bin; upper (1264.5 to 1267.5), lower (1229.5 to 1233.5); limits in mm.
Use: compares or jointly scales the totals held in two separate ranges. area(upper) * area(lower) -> 23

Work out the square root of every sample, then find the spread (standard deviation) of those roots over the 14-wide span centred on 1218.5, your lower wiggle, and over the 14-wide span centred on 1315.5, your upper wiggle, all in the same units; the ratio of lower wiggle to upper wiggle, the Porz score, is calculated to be 1.4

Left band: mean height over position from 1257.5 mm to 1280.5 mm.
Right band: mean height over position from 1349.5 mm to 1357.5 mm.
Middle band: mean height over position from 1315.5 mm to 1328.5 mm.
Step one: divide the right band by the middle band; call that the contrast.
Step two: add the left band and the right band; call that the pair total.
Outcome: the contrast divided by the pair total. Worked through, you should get 0.43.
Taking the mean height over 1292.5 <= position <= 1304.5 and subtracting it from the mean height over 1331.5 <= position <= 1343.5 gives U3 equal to -0.1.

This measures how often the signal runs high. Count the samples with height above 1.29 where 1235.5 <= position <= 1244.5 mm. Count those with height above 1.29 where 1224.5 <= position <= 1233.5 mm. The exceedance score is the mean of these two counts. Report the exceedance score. 8.5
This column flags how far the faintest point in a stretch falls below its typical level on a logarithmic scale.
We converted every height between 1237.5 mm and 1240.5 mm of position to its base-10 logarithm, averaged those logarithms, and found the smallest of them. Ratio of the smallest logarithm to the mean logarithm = 0.84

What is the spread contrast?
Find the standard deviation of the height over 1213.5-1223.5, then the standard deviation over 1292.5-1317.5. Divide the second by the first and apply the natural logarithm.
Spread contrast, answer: -0.2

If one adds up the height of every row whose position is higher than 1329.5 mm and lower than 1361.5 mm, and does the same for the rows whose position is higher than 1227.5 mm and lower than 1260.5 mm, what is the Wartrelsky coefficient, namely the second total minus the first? 6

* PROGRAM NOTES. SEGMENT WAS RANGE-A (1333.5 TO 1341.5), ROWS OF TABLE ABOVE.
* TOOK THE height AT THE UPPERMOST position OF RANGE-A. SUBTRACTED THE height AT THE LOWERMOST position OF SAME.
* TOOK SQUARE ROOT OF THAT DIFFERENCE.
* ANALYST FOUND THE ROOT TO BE 0.268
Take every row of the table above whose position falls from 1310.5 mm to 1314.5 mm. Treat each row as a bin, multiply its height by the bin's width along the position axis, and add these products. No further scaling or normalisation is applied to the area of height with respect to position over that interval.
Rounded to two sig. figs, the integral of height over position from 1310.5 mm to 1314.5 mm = 4.6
